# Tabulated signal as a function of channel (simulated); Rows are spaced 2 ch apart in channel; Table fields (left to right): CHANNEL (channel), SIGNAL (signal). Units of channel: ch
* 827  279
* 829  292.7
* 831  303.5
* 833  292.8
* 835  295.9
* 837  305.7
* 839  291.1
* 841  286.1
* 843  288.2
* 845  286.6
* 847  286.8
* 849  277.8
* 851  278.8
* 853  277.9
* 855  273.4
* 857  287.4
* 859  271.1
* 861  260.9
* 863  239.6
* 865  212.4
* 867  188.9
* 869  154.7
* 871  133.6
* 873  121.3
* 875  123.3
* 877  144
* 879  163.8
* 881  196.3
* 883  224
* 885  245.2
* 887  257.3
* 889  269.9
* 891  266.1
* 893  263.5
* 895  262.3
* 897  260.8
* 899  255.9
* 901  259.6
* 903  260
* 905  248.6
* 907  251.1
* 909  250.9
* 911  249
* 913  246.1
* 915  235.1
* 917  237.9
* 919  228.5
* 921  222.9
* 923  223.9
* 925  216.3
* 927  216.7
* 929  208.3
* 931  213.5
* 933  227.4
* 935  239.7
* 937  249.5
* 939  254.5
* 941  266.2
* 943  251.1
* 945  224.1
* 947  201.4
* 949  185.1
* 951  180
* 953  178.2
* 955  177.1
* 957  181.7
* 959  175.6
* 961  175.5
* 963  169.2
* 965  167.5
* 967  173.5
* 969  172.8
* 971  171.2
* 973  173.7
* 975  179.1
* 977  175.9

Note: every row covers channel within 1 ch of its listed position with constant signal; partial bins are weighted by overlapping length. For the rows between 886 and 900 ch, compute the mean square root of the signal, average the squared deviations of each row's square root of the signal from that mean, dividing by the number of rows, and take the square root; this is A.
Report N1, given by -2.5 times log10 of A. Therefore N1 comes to 2.1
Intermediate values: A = 0.1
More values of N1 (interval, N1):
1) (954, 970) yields 2.0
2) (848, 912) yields -0.6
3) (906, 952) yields 0.3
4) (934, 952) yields 0.0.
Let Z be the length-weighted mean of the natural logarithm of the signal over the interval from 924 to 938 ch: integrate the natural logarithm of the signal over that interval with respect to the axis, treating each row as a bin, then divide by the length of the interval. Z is 5.412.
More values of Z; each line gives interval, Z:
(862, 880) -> 5.077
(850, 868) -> 5.531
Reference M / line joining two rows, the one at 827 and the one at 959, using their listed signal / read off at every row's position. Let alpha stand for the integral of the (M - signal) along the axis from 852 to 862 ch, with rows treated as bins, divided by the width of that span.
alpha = -19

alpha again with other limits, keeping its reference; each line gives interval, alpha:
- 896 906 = -36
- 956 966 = 0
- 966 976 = -8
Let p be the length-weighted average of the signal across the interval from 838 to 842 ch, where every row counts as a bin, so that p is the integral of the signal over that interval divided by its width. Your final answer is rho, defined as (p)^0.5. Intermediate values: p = 289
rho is 17.0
